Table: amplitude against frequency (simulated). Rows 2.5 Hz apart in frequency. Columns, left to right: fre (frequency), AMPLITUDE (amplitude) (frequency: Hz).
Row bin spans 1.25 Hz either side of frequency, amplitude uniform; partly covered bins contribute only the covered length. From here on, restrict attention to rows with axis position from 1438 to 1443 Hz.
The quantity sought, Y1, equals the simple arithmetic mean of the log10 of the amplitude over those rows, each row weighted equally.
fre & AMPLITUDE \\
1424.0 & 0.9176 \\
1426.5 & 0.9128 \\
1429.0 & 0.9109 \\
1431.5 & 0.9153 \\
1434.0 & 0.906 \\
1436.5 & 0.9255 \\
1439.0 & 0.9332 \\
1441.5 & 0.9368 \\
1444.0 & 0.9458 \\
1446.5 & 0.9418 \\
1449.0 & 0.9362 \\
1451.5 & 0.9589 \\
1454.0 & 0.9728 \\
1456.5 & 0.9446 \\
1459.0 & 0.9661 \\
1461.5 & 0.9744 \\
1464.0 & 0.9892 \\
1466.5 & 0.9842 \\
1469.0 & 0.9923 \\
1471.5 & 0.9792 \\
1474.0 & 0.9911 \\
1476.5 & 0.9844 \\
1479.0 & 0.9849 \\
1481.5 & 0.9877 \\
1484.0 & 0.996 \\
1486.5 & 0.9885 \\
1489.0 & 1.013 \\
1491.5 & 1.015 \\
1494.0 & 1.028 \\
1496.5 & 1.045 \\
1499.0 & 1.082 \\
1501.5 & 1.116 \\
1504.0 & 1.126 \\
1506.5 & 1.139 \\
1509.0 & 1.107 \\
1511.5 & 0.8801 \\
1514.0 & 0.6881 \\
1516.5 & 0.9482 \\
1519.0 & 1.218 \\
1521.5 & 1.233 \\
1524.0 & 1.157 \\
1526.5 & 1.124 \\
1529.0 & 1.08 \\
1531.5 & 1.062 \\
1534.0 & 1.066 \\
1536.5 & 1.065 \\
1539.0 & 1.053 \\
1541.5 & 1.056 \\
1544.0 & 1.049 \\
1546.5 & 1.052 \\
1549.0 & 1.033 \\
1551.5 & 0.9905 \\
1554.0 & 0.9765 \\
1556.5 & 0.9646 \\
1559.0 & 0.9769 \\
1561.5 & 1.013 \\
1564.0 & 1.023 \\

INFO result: -0.029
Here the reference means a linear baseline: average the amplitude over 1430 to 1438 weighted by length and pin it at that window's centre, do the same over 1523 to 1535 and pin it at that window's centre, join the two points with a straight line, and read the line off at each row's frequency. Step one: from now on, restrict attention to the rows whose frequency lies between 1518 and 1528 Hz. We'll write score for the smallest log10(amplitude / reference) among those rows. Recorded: 0.012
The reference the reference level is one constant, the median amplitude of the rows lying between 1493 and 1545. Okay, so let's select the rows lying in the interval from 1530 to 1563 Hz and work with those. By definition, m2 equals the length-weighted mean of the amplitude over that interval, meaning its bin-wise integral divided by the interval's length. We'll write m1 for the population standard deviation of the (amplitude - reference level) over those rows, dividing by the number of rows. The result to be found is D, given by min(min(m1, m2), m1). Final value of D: 0.037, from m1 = 0.037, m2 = 1.03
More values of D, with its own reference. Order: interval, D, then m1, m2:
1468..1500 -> 0.029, 0.029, 1.01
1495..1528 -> 0.143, 0.143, 1.07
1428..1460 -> 0.020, 0.020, 0.94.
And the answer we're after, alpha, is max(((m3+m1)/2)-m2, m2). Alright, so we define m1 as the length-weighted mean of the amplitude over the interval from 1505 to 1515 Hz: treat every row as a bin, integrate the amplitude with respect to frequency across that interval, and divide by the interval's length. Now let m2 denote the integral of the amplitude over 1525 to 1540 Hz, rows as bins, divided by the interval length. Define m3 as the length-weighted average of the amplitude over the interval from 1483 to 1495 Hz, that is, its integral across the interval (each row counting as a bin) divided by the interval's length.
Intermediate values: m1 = 0.96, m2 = 1.08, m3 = 1.008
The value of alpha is 1.08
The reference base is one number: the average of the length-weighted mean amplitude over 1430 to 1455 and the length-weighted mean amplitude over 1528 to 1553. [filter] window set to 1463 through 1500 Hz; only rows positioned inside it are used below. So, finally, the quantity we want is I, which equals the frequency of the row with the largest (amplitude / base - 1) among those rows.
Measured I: 1499.0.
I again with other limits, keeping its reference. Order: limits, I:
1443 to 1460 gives 1454.0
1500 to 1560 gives 1521.5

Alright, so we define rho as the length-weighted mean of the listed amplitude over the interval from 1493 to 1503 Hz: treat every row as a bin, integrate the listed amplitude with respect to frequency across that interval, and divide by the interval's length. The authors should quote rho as 1.07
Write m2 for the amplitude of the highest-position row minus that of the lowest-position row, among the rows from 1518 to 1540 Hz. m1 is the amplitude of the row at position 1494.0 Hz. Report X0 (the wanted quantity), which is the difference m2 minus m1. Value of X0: -1.19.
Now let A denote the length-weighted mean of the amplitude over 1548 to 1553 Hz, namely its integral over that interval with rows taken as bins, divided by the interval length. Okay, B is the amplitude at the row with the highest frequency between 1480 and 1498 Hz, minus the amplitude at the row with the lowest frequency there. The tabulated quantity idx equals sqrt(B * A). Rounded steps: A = 1.01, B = 0.06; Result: 0.24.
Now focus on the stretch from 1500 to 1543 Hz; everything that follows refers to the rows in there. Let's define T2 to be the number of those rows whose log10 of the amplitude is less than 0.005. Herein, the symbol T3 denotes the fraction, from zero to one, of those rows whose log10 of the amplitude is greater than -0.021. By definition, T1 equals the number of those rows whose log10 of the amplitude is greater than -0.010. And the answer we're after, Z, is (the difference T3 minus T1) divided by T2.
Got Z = -4.4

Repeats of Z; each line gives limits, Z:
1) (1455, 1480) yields -0.6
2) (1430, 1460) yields 0.0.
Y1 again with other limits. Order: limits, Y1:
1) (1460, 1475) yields -0.007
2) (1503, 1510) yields 0.051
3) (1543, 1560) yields 0.002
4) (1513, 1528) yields 0.018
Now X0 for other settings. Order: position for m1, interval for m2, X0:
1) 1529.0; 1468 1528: -0.95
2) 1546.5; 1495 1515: -1.41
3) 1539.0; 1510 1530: -0.85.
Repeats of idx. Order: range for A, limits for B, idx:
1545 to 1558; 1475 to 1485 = 0.11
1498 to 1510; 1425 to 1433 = 0.05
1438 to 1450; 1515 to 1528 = 0.41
